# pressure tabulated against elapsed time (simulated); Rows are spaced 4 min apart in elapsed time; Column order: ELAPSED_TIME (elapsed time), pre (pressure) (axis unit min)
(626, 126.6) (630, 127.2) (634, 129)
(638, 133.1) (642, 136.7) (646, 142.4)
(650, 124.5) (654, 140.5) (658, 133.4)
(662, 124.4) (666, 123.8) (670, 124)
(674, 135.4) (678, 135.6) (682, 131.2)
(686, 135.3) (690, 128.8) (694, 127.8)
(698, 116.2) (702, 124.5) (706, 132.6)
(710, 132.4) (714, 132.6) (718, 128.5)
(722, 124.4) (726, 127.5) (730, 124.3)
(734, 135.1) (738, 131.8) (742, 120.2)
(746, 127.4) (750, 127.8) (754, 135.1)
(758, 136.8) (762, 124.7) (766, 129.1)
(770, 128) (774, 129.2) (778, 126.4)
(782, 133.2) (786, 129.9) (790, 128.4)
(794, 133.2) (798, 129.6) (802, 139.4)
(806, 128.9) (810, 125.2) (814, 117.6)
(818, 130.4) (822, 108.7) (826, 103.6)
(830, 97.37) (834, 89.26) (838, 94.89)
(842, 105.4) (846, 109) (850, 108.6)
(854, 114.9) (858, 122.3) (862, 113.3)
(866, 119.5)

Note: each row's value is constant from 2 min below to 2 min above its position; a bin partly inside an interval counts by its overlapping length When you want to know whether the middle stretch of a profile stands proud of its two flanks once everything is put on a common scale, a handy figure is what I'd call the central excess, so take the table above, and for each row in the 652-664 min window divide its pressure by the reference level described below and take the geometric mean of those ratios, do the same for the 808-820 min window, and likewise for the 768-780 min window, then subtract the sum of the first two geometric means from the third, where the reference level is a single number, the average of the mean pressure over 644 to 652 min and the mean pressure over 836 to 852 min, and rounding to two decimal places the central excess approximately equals -1.08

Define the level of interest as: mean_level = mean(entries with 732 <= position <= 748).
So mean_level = 129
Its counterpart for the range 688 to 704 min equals 124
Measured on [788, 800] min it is 130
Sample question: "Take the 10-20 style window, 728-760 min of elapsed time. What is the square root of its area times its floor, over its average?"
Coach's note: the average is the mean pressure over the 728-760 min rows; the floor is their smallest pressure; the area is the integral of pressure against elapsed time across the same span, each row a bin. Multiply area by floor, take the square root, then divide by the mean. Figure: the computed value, 5.44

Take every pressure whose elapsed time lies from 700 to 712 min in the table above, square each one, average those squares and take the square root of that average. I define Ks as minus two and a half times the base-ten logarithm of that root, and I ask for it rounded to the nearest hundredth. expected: -5.28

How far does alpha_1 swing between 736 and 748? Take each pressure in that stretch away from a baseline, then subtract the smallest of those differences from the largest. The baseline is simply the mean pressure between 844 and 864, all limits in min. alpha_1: 12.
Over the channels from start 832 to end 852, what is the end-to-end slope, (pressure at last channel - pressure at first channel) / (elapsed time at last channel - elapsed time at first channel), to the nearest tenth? 1.2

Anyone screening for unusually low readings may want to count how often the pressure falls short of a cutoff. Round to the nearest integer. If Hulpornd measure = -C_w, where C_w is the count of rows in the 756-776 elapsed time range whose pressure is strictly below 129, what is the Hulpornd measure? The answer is -2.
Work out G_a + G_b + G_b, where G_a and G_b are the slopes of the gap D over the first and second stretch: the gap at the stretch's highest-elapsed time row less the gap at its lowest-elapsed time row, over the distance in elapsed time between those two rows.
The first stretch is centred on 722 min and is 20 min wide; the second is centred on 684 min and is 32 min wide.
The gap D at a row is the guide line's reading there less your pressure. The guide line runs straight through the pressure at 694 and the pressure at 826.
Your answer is 0.5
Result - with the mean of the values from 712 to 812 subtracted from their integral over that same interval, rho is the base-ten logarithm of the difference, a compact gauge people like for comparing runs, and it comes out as 4.11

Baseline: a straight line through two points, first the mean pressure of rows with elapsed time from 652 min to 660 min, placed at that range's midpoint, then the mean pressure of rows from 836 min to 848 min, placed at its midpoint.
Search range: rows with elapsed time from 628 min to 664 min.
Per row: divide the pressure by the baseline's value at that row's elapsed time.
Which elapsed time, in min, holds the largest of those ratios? 646 min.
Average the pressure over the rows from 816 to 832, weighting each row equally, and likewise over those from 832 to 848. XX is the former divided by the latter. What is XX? 1.1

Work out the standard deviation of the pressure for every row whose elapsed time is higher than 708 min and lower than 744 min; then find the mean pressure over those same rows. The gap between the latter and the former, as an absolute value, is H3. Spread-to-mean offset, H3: 124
